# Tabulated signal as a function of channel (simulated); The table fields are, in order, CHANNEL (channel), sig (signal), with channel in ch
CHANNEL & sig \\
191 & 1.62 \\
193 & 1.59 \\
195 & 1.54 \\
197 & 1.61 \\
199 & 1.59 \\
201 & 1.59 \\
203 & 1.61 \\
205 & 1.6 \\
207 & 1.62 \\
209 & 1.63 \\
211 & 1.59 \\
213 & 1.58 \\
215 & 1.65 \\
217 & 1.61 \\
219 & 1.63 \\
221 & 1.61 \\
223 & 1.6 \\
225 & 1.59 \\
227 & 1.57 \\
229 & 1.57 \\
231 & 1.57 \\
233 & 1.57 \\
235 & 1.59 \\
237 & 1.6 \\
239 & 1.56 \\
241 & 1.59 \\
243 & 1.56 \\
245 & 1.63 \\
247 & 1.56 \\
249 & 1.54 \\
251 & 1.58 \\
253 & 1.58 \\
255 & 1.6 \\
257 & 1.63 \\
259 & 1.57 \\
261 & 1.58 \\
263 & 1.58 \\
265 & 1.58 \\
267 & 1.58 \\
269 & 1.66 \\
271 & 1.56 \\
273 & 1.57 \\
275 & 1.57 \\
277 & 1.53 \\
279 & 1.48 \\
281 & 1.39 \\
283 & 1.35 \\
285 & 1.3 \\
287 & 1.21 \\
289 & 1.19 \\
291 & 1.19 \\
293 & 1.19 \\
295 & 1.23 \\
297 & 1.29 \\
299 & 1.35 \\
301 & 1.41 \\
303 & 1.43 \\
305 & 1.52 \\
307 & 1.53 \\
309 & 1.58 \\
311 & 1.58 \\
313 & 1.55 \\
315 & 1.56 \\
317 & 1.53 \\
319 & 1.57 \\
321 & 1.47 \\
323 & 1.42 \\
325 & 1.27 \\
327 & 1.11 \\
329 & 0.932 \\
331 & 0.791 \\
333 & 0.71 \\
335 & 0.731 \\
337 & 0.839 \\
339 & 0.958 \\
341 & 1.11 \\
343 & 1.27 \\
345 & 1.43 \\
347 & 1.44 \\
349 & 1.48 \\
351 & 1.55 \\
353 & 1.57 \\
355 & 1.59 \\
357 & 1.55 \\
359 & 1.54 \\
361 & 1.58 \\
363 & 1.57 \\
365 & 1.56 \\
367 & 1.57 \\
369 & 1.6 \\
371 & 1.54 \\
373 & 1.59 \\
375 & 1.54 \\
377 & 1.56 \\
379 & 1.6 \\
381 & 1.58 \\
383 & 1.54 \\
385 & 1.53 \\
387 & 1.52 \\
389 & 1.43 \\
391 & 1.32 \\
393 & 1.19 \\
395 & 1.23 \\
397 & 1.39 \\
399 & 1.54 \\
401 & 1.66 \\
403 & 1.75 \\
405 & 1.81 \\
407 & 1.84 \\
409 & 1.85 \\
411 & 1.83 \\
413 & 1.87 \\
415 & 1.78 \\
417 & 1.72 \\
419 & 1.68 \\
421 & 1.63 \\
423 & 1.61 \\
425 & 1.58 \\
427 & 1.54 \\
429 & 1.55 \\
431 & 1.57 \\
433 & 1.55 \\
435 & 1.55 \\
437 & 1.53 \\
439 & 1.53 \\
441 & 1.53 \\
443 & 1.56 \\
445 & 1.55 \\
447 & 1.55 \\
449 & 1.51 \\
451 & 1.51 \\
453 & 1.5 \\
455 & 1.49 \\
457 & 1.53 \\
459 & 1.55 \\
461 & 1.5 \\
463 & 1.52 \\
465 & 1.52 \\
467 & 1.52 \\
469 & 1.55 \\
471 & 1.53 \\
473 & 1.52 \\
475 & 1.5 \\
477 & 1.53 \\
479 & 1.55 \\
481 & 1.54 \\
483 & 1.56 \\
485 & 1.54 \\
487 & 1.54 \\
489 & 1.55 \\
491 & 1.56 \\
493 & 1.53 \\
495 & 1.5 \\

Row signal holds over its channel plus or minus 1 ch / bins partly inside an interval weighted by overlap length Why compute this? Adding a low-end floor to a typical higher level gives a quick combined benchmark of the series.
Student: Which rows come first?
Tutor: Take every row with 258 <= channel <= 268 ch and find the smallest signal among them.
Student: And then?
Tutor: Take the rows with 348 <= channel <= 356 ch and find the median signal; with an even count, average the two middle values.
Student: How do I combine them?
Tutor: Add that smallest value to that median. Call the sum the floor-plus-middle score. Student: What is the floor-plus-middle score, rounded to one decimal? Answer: 3.1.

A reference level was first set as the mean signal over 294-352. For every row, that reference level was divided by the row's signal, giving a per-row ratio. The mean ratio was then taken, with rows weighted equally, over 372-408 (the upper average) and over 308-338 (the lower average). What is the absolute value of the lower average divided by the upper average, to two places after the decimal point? 1.33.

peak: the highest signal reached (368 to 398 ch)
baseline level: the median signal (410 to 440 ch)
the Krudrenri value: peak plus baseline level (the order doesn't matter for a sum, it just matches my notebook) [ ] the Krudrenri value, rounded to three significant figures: 3.18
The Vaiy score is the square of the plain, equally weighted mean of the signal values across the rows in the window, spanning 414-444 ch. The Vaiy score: 2.54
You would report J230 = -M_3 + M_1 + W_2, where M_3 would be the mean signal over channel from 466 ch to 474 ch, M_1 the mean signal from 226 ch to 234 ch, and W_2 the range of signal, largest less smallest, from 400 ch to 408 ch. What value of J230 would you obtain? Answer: 0.22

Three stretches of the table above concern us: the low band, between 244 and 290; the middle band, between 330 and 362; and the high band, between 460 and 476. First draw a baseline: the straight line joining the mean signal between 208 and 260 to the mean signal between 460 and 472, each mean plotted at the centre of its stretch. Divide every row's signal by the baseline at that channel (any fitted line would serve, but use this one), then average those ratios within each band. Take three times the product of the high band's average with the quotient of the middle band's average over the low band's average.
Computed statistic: 2.53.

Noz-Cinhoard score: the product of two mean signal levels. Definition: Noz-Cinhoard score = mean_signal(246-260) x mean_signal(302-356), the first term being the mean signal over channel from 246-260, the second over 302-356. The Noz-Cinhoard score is 2.08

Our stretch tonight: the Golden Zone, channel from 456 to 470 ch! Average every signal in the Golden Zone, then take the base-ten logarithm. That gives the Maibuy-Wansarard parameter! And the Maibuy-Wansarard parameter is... 0.184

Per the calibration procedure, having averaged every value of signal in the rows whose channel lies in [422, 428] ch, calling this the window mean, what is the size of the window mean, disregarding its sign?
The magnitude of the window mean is 1.577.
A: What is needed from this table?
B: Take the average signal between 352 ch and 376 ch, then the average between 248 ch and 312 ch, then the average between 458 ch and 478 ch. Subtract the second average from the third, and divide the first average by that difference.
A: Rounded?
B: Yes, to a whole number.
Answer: 27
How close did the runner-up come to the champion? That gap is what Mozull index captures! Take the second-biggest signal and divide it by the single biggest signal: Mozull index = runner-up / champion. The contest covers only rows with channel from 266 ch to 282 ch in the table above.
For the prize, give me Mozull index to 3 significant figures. 0.952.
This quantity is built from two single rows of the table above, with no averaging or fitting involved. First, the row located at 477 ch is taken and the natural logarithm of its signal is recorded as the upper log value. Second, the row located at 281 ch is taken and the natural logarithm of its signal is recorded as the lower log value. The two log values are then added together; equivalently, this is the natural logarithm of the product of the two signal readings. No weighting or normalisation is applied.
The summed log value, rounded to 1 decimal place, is 0.8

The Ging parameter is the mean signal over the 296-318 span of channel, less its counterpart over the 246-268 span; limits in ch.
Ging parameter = -0.10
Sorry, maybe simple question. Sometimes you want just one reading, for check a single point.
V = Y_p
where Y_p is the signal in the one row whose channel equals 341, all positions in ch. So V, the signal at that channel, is 1.11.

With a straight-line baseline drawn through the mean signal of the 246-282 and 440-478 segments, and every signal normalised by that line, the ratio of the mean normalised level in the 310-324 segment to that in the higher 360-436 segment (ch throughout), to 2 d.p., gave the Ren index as 0.95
